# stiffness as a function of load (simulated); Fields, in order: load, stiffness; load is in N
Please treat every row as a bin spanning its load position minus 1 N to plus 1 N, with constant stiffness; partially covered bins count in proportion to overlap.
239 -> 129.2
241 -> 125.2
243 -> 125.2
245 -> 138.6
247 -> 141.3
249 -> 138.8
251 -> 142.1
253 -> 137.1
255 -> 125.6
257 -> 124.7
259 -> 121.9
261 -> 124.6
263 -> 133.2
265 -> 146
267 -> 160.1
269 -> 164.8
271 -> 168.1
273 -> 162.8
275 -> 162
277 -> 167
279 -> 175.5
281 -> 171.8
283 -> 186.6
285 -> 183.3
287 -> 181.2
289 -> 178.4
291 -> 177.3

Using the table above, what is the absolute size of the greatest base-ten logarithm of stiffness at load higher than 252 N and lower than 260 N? 2.14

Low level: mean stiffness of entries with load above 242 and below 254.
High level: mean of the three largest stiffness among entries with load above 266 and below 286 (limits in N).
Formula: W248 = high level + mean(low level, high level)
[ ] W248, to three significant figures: 341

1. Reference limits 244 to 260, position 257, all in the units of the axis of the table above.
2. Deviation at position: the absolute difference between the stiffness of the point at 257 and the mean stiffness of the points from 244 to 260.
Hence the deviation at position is 9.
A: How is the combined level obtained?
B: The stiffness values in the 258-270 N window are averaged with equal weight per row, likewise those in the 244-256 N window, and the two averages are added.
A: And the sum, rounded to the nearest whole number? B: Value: 279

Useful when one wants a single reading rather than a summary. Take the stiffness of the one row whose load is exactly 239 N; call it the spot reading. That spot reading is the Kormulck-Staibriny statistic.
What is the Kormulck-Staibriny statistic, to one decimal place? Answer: 129.2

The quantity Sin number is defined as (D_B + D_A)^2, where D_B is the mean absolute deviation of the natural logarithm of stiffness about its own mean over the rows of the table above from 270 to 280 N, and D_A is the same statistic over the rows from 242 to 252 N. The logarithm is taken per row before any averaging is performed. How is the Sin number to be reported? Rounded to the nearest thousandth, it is 0.003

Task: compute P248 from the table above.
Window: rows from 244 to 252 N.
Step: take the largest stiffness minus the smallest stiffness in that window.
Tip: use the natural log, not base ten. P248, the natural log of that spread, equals 1.25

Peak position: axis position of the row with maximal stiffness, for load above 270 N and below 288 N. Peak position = 283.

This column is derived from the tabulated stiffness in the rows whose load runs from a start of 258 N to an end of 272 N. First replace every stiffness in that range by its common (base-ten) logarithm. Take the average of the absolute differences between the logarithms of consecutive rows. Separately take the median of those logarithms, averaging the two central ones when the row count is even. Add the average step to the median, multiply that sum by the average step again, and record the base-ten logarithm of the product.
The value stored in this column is -1.29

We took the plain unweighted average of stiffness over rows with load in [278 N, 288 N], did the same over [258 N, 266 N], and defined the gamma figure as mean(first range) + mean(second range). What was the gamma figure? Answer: 311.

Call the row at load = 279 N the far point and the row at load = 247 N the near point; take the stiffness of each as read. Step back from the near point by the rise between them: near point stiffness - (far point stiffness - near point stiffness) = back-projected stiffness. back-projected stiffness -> 107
